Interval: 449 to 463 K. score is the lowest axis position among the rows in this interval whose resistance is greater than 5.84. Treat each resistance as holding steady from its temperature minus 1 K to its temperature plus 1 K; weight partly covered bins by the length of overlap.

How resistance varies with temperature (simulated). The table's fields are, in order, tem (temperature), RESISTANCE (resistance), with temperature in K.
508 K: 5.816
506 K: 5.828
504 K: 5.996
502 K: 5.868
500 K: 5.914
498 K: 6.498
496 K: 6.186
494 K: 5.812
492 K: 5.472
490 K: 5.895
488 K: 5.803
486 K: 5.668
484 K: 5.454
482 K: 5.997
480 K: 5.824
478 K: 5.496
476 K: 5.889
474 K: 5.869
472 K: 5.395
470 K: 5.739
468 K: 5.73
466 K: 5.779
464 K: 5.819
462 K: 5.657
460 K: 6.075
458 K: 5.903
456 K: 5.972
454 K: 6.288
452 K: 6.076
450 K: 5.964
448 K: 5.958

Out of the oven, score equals 450 K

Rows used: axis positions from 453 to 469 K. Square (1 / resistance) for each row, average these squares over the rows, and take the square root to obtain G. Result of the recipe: 0.170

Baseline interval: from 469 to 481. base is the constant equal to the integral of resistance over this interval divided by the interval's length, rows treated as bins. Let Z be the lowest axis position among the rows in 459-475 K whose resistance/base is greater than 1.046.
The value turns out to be 460 K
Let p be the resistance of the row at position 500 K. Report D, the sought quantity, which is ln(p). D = 1.78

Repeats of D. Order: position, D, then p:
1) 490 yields 1.77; 5.895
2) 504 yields 1.79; 5.996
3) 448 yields 1.78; 5.958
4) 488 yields 1.76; 5.803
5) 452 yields 1.80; 6.076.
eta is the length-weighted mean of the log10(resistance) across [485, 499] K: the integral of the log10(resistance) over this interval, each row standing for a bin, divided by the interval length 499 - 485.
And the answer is 0.771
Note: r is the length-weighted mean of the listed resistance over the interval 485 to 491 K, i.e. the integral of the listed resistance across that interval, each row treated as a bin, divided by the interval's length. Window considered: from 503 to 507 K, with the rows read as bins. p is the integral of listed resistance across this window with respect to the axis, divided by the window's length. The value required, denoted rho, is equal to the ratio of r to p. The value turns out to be 0.98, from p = 5.91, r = 5.79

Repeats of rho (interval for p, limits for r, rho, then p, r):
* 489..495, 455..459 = 1.04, 5.73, 5.94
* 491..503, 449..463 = 1.01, 5.96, 5.99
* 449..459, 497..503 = 1.01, 6.04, 6.09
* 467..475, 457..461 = 1.05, 5.68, 5.99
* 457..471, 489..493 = 0.98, 5.81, 5.68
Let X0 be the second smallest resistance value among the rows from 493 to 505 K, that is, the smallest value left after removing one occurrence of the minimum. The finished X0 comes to 5.868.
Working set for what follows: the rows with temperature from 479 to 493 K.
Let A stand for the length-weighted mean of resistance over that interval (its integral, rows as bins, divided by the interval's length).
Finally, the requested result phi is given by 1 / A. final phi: 0.175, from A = 5.7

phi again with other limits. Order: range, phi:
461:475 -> 0.175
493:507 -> 0.166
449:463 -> 0.167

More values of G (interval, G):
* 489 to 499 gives 0.168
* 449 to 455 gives 0.164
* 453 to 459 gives 0.165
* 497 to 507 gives 0.166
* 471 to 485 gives 0.176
